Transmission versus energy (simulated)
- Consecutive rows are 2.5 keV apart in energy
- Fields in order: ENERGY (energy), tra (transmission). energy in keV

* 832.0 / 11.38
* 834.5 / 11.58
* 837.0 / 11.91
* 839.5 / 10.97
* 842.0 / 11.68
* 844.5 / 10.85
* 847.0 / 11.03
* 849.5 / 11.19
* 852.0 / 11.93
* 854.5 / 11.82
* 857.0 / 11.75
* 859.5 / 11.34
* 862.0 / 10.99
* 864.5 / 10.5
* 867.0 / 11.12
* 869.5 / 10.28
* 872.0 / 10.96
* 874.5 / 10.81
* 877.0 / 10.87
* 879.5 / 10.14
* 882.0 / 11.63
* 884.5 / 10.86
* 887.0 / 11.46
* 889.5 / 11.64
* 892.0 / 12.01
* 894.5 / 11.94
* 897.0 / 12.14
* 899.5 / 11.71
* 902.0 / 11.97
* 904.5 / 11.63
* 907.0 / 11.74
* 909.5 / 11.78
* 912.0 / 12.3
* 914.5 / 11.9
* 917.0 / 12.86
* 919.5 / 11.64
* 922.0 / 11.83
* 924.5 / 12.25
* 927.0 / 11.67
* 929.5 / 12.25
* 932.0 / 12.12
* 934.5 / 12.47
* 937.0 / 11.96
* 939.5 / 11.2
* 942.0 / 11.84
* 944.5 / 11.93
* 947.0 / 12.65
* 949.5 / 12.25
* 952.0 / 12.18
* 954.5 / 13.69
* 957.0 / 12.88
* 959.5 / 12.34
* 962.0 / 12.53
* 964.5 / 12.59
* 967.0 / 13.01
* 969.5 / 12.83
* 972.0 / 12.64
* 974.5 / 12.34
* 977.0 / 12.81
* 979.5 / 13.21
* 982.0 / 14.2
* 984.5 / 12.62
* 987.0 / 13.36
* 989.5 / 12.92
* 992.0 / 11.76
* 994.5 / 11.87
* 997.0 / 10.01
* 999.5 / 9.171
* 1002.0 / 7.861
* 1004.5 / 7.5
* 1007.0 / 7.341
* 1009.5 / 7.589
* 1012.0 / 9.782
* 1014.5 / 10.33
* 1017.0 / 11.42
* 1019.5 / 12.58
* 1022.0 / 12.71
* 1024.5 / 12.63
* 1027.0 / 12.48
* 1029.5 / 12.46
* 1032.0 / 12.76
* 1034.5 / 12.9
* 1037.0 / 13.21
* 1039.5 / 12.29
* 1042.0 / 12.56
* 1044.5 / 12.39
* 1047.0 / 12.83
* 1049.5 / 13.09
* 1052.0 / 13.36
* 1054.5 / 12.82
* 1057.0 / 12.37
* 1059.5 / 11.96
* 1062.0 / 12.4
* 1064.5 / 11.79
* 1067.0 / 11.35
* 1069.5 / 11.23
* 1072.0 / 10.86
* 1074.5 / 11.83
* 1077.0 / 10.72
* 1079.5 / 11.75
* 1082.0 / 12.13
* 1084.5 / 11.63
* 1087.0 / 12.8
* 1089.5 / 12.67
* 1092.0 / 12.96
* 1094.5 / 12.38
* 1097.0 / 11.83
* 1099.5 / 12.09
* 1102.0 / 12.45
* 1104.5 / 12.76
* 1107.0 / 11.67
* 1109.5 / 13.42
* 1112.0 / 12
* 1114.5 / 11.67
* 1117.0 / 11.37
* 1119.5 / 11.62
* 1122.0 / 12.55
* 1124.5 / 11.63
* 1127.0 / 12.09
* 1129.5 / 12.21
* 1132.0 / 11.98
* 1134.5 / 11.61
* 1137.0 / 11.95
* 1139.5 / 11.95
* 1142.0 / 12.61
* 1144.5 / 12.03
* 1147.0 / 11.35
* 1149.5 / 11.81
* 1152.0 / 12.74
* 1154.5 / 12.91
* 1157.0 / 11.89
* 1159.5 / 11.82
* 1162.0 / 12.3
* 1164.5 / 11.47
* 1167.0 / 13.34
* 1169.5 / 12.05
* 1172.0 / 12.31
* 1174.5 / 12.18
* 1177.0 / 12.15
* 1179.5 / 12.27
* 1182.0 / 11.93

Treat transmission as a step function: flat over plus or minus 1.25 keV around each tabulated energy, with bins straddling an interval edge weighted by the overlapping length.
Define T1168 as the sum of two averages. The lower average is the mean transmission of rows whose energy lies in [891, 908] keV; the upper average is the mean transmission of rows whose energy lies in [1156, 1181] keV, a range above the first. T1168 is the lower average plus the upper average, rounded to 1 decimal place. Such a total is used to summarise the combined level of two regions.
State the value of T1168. 24.1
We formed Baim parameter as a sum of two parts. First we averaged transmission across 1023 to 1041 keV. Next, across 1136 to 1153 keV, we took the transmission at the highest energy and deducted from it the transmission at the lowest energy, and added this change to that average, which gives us 13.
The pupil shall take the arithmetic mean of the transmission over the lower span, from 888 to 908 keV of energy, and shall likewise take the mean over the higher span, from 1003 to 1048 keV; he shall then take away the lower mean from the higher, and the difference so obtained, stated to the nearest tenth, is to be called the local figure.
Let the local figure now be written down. -0.4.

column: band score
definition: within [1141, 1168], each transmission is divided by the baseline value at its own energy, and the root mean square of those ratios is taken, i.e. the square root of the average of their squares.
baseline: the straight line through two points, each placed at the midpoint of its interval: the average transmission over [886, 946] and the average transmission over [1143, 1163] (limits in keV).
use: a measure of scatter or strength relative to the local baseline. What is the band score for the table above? 1.01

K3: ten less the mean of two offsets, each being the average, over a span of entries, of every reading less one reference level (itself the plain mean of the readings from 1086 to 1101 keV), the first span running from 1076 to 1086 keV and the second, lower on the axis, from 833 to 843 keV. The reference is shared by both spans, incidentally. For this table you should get 10.9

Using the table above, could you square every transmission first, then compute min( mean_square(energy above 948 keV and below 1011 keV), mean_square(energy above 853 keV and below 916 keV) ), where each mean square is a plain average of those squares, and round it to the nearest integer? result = 131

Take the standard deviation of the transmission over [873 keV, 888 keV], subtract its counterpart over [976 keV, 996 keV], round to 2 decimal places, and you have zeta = -0.26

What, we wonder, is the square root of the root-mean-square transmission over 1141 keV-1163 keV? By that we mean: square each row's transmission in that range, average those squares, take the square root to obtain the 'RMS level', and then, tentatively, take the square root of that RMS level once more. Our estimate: 3.49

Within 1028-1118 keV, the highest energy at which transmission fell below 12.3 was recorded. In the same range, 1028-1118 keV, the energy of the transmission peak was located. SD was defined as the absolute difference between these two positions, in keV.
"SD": 7.5 keV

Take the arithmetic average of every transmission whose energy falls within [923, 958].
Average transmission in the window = 12.2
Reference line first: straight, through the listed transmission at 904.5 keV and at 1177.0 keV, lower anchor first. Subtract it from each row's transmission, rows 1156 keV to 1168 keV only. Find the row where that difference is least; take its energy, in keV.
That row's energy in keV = 1164.5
